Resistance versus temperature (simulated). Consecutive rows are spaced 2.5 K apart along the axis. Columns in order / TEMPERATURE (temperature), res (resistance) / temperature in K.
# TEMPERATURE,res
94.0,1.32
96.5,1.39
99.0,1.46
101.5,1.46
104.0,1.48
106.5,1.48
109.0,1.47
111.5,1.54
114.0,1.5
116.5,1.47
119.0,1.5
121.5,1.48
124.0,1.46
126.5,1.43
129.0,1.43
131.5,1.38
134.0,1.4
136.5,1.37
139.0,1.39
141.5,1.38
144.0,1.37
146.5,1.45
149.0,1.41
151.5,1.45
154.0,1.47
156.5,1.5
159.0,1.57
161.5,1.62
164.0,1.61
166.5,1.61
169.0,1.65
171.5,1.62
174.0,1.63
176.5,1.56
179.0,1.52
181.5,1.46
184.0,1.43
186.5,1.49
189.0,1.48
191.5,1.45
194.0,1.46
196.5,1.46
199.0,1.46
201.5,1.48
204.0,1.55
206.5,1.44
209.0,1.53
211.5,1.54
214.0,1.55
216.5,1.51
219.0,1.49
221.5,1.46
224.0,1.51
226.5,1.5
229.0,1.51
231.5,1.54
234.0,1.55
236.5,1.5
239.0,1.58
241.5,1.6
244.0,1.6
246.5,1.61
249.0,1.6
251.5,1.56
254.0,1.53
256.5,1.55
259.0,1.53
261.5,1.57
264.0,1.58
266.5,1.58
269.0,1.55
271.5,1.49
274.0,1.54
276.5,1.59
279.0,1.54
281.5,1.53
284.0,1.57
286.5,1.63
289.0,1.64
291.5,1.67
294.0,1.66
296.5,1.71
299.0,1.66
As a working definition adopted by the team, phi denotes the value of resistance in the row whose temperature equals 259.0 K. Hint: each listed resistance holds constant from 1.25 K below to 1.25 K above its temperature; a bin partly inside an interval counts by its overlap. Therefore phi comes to 1.53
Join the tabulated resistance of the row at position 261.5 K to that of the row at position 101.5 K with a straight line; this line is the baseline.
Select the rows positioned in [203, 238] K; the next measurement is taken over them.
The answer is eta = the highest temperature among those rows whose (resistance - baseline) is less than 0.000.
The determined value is 236.5 K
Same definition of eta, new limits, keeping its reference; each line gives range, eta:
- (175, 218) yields 216.5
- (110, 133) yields 131.5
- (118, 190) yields 189.0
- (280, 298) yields 284.0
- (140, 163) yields 154.0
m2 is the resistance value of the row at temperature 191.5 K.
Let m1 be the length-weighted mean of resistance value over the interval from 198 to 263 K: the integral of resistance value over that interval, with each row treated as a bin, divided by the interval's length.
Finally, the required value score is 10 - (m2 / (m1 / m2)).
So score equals 8.63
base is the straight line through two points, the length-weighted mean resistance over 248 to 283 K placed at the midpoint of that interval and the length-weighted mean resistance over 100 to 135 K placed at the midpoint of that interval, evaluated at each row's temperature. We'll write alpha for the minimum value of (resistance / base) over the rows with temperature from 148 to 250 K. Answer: 0.949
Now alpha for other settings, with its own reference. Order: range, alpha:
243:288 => 0.957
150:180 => 0.977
